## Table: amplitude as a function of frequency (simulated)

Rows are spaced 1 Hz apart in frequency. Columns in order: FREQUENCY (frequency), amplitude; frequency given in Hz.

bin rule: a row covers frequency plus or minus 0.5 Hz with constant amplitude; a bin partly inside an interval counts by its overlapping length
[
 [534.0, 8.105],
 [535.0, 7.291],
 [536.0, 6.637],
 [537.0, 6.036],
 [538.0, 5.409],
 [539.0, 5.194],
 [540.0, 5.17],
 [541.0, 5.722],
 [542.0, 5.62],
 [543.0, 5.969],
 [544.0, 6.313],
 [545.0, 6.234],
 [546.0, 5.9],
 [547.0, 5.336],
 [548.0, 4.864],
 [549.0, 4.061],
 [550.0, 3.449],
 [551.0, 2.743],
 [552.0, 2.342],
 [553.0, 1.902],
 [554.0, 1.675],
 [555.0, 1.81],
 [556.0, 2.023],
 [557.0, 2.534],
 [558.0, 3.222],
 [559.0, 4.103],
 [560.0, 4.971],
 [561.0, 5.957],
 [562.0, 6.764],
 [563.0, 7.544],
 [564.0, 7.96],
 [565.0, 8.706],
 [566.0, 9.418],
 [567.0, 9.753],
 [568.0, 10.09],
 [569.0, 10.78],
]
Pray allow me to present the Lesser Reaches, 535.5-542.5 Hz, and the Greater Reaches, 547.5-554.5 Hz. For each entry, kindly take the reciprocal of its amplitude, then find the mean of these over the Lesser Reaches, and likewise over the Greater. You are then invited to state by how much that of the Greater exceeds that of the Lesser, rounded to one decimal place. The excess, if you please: 0.2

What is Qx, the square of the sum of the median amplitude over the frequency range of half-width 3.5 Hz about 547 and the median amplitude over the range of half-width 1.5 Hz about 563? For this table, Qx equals 166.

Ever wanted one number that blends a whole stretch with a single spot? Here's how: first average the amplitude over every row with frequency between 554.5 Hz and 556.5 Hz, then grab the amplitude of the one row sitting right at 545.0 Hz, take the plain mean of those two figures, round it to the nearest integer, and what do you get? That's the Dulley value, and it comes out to 4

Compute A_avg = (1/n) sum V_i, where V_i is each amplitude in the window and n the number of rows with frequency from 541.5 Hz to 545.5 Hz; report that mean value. 6.0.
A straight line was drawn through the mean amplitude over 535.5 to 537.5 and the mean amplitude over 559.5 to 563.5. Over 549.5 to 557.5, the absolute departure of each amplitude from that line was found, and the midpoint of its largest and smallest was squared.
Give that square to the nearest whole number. 14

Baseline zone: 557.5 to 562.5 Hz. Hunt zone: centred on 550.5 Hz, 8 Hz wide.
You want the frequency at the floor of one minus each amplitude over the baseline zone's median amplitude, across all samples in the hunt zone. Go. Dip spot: 547.0 Hz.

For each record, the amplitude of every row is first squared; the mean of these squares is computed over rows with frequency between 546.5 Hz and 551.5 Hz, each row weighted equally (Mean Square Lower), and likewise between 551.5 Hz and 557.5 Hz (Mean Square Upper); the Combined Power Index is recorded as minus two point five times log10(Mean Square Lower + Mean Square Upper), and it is -3.4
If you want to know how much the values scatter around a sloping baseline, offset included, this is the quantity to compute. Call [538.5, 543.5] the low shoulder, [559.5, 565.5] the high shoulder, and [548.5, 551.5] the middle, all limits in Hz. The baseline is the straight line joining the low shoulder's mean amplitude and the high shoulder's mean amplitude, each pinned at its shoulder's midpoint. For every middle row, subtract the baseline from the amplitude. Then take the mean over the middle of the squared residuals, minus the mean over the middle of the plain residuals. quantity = 10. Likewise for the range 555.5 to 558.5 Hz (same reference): 20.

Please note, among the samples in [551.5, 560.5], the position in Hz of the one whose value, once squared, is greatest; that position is 560.0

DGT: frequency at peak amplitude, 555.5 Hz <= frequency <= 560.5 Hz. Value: 560.0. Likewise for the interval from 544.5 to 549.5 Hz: 545.0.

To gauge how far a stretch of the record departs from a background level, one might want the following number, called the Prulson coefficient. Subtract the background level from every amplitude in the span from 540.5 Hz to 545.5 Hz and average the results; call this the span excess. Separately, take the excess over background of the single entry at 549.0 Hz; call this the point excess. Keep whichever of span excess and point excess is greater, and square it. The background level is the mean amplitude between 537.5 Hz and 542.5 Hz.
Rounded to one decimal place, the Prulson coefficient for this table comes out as 0.3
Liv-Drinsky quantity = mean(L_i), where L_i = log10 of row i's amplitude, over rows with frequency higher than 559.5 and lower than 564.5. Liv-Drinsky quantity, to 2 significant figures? 0.82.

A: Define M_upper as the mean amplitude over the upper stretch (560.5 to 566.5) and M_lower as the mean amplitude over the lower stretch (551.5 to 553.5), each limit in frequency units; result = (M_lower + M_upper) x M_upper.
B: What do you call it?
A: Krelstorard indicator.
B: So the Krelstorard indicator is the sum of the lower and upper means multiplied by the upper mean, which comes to 76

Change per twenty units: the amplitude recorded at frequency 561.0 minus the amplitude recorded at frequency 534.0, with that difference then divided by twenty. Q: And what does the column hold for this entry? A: -0.11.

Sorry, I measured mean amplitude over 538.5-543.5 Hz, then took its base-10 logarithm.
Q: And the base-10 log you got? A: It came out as 0.743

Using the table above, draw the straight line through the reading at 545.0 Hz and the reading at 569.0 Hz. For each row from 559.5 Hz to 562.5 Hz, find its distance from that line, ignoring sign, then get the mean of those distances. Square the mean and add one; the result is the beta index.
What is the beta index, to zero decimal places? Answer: 12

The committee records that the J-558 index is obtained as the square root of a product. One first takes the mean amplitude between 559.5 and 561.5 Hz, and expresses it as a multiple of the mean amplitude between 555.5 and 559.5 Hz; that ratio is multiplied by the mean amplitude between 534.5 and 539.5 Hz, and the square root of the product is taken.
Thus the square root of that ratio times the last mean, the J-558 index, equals 3.4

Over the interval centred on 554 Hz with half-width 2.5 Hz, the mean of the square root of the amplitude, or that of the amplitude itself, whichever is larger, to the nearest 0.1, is 2.0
